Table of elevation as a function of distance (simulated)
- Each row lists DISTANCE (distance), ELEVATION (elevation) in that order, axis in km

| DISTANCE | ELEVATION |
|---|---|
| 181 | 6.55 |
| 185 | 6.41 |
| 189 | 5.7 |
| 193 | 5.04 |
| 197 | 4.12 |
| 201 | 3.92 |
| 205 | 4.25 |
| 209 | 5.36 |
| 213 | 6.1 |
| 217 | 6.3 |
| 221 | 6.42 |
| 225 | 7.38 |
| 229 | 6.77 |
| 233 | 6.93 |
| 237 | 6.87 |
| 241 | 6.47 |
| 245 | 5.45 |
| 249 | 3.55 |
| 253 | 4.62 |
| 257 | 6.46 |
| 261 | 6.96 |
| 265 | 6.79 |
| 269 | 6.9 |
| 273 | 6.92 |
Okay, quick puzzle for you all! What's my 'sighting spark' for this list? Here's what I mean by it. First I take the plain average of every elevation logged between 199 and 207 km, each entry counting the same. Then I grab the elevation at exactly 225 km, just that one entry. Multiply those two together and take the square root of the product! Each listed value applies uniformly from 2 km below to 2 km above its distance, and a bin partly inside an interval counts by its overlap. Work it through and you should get 5.5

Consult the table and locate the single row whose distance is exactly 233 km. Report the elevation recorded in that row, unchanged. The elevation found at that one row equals 6.93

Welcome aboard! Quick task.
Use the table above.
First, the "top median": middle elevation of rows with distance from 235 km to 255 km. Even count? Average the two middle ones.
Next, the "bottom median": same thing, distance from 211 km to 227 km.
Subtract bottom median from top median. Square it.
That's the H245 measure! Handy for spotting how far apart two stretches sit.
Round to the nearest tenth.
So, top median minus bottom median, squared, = 0.8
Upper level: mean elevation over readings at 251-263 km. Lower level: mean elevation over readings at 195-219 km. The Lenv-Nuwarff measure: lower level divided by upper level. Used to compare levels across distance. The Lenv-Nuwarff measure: 0.833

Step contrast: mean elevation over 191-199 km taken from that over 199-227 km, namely 1.1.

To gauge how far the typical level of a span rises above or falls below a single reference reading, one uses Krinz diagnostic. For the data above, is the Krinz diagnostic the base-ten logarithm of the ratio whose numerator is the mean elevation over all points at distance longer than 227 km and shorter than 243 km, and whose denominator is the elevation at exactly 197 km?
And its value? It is 0.22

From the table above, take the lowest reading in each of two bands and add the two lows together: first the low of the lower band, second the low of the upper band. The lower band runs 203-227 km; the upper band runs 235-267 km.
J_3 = 7.8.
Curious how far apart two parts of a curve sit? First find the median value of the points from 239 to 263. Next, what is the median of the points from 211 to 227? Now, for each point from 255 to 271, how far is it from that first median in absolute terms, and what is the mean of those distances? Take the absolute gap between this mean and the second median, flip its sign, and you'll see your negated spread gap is -5.54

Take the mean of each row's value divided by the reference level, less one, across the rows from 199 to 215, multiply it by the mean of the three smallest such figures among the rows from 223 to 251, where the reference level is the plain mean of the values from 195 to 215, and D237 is 0.0028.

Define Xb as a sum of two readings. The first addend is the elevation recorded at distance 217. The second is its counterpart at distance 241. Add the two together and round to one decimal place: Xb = 12.8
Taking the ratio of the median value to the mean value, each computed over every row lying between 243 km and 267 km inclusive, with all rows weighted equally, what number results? 1.06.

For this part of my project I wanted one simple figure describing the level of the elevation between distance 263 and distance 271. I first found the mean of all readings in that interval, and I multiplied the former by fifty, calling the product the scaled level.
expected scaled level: 342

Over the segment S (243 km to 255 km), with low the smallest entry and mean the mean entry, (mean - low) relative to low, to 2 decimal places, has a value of 0.28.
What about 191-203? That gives 0.11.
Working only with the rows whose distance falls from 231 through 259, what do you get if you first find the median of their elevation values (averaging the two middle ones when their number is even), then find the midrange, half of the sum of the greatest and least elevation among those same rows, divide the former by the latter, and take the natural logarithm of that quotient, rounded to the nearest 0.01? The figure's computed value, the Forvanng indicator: 0.21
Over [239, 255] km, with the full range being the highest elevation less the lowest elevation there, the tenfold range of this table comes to 29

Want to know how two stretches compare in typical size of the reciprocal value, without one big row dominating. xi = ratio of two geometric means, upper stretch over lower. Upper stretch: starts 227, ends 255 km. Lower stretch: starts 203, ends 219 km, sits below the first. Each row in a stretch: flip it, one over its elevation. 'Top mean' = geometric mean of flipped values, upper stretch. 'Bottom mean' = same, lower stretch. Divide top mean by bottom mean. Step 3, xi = 1.0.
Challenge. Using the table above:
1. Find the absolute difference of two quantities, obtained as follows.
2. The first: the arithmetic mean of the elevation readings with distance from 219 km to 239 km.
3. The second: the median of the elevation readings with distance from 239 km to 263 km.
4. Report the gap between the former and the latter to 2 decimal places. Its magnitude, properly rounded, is 0.92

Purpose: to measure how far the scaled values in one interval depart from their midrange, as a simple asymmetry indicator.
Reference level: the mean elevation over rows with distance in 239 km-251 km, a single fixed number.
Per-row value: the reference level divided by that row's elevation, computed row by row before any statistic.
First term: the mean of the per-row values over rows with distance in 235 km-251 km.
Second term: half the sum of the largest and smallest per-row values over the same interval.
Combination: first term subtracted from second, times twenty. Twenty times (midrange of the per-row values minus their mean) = 2.3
